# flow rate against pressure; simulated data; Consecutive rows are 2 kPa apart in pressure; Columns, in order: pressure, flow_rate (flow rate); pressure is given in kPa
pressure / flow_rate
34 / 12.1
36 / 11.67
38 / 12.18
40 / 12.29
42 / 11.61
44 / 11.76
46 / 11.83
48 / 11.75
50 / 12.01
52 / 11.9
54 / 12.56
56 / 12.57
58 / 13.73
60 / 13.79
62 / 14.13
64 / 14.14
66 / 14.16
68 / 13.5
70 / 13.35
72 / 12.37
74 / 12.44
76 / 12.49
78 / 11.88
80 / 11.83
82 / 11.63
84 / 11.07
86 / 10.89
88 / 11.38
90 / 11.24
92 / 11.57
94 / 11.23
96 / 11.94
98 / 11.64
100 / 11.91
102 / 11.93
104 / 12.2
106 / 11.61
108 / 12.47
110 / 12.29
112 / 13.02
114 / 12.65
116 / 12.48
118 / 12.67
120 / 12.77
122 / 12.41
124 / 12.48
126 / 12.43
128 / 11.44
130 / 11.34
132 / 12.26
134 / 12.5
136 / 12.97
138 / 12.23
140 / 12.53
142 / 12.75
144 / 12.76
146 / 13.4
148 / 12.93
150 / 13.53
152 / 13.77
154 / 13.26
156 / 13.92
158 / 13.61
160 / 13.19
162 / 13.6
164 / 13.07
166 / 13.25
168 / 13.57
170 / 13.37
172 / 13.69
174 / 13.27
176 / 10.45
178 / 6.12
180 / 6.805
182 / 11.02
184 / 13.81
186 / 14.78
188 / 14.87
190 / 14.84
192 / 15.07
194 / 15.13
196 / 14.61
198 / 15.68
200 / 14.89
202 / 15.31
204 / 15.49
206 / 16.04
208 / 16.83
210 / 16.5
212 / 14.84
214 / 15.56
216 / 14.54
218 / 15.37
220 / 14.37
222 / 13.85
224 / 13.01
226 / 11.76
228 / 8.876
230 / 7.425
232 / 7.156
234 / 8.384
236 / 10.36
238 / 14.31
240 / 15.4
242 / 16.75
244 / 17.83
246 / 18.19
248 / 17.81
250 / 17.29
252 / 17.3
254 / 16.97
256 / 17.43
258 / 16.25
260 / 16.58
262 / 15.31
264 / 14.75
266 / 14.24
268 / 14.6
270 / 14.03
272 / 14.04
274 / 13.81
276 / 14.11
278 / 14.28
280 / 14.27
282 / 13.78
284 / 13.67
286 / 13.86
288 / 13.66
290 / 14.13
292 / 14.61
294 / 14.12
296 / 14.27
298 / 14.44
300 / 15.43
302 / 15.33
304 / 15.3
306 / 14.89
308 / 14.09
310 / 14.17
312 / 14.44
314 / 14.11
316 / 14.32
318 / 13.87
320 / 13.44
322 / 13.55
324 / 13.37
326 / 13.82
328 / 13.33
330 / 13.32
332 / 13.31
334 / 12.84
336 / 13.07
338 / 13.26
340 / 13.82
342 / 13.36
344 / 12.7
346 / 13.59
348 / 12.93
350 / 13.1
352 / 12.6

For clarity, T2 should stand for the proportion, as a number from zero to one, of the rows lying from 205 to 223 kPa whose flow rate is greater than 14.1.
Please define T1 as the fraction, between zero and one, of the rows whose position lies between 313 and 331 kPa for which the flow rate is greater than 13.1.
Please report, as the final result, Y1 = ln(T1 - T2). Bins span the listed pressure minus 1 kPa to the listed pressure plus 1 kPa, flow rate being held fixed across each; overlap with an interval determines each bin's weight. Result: -2.20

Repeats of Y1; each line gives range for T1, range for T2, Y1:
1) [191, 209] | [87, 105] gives 0.00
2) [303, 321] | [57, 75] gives -0.41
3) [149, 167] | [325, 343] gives -0.12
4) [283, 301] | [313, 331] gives -0.25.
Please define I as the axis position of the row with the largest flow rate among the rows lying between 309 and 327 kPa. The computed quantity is 312 kPa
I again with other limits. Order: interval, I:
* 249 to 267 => 256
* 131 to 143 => 136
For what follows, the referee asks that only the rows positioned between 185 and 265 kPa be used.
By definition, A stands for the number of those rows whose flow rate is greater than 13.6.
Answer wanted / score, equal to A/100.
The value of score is 0.330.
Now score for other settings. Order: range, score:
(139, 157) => 0.020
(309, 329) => 0.060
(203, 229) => 0.100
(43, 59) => 0.010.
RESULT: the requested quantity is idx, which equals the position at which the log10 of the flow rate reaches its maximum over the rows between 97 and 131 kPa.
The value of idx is 112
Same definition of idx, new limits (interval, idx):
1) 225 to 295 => 246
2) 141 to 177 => 156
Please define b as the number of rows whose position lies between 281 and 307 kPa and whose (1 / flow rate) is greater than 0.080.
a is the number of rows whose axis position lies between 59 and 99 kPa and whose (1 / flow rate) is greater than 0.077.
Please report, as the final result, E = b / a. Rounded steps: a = 14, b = 0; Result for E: 0.00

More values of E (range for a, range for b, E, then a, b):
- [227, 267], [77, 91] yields 1.40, 5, 7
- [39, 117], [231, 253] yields 0.10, 31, 3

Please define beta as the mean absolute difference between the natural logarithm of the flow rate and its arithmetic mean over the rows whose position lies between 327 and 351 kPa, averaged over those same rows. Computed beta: 0.0184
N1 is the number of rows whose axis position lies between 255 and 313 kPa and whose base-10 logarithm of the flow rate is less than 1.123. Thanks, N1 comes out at 0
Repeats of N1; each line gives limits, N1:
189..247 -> 7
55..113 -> 22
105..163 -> 23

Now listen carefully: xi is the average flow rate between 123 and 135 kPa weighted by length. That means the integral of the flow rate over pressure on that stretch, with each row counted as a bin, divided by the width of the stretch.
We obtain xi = 12.1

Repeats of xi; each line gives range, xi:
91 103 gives 11.7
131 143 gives 12.5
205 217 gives 15.7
